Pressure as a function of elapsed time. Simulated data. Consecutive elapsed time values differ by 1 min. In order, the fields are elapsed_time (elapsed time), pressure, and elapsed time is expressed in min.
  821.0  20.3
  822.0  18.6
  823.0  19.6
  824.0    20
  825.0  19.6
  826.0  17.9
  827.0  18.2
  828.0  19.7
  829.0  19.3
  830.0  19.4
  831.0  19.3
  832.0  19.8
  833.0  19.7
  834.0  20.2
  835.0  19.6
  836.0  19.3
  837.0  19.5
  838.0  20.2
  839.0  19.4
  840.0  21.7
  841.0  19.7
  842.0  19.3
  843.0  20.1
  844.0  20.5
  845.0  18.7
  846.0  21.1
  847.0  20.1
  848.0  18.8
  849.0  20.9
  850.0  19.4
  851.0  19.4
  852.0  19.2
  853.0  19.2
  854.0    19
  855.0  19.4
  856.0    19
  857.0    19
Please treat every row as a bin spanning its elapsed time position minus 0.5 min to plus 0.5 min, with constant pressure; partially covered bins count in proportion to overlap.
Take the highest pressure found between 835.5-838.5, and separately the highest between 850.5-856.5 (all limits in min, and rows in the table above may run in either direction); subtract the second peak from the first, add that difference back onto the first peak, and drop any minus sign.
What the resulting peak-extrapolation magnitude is 21.0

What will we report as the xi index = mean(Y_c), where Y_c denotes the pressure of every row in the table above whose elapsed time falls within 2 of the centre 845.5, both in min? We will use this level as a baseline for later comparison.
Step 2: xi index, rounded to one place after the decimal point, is 20.1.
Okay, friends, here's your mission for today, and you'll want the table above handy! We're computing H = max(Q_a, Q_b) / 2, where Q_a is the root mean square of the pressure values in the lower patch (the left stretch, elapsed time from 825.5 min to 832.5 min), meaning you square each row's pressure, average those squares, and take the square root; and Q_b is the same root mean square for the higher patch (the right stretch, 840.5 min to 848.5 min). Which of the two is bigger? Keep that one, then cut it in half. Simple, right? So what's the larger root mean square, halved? 9.9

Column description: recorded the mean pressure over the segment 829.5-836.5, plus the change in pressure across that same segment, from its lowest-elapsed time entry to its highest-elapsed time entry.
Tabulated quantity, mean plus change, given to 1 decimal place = 19.5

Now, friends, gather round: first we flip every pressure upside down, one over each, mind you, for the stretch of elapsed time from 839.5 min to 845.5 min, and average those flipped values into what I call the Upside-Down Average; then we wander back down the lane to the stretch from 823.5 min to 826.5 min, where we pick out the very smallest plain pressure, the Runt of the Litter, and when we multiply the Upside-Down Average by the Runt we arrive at 0.8970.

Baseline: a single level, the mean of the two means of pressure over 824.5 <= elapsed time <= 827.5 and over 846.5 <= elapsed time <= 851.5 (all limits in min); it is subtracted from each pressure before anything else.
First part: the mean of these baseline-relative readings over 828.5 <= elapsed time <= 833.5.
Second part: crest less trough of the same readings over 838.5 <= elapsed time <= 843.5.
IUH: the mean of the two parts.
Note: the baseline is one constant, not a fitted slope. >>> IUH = 1.38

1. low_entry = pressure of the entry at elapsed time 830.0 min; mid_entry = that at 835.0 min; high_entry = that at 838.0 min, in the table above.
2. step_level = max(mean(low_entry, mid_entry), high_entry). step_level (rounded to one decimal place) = 20.2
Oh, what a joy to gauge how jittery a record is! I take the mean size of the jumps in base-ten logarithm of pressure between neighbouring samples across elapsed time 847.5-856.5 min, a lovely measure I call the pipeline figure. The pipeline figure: 0.013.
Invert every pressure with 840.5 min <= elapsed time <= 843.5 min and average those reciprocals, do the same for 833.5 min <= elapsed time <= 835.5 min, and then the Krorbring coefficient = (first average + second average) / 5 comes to 0.0202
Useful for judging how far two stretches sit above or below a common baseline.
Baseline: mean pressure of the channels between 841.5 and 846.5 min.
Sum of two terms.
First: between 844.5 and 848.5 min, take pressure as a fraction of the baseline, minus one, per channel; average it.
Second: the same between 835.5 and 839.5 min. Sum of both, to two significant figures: -0.030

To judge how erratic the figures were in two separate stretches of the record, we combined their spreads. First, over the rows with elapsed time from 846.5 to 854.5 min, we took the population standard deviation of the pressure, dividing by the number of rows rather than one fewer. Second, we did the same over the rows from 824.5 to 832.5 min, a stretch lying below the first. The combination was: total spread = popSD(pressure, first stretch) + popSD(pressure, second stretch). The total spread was 1.30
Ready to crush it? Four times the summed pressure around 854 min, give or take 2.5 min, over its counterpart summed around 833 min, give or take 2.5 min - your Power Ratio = 3.89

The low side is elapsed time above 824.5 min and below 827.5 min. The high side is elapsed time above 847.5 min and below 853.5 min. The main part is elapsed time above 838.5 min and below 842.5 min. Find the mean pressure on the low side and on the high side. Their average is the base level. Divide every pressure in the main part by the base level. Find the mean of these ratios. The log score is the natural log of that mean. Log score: 0.051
